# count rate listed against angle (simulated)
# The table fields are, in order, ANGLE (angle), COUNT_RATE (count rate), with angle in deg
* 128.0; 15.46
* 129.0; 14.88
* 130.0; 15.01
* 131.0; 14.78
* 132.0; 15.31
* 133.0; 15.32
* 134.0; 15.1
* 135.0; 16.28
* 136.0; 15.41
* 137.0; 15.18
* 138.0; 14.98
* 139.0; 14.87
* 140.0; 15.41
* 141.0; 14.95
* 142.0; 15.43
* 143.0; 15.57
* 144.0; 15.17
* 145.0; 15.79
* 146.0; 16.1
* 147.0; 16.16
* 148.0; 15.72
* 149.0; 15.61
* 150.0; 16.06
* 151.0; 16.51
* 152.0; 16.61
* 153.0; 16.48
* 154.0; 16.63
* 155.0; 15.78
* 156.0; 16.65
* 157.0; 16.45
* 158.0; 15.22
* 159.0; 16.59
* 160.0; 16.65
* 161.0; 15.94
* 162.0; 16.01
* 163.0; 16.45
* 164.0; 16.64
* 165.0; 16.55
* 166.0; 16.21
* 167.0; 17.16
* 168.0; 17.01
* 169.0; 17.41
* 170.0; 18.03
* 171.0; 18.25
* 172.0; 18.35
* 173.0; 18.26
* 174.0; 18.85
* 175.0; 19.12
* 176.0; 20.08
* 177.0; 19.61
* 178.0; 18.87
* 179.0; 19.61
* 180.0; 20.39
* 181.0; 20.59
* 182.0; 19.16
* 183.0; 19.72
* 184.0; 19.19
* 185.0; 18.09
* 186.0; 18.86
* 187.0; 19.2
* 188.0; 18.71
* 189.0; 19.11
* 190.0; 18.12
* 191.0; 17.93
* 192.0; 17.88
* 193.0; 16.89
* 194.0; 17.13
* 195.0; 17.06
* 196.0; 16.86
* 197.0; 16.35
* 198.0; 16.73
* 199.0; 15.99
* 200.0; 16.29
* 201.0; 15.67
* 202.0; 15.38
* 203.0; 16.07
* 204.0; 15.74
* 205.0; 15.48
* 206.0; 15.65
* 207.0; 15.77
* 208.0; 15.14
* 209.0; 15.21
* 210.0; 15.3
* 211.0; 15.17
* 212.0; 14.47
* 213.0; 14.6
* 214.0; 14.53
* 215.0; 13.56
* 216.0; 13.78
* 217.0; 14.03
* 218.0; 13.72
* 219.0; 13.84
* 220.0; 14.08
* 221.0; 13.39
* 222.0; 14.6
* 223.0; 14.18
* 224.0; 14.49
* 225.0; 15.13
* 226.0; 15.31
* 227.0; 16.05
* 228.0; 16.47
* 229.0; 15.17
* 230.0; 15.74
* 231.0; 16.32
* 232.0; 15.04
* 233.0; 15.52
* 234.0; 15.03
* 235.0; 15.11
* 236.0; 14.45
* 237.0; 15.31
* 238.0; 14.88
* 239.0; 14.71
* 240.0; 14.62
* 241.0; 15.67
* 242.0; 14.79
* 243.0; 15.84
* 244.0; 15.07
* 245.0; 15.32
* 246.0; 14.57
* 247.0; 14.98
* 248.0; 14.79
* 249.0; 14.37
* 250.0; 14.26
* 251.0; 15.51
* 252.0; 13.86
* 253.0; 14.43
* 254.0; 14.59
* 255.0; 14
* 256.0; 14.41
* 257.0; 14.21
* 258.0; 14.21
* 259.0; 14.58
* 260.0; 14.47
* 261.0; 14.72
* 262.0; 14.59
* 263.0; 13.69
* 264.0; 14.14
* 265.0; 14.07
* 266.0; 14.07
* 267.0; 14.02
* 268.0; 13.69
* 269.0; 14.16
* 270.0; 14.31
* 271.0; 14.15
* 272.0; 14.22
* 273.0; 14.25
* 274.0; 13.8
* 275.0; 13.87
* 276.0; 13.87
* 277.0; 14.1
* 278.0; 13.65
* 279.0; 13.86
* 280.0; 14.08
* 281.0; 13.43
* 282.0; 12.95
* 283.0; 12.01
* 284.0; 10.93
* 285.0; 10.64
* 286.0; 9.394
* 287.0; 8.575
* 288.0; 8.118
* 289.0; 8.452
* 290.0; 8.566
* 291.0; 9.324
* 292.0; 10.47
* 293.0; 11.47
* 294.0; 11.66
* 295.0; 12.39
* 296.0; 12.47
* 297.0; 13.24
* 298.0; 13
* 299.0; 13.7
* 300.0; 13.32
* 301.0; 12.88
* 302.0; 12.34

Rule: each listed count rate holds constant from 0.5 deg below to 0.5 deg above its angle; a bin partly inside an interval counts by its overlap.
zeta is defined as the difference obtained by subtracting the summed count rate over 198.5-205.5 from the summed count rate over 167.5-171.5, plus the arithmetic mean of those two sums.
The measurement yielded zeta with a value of 51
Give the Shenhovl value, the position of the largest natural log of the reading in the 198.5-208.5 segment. 200.0 deg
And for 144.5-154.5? 154.0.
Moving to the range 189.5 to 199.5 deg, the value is 190.0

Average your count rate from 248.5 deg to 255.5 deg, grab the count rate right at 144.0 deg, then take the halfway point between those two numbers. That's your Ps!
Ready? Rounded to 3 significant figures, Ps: 14.8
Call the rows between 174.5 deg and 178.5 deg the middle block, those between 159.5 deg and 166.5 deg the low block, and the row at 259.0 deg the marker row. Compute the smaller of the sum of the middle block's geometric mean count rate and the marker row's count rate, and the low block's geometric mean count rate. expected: 16.3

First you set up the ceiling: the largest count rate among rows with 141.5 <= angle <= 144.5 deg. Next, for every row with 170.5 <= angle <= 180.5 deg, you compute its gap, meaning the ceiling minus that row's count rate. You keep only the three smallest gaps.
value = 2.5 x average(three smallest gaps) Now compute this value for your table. -11.1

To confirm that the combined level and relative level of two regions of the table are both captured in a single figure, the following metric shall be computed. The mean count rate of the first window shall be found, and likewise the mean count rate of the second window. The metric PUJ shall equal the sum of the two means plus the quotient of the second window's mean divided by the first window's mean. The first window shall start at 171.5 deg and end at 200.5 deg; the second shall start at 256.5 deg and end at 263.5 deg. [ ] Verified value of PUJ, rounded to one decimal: 33.5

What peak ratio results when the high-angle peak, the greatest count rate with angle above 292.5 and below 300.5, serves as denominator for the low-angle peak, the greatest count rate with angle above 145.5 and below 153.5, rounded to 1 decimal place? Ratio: 1.2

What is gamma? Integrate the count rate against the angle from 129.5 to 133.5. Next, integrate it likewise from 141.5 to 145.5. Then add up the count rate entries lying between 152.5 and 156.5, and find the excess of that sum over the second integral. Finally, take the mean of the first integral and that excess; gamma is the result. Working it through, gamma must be 32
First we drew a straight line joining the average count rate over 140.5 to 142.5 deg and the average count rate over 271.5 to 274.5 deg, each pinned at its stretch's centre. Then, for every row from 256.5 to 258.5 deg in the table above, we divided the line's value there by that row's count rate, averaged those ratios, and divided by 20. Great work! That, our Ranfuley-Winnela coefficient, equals 0.0500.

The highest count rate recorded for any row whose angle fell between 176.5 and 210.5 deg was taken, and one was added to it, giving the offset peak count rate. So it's 21.6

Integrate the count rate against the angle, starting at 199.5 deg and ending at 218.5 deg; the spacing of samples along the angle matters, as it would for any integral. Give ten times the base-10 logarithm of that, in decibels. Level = 24.6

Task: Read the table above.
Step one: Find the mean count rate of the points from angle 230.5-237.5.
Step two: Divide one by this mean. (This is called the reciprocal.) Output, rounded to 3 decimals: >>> 0.066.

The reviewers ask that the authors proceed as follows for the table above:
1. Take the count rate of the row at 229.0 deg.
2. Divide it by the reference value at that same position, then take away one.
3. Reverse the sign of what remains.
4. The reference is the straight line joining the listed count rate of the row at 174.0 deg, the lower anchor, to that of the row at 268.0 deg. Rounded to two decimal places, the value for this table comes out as 0.04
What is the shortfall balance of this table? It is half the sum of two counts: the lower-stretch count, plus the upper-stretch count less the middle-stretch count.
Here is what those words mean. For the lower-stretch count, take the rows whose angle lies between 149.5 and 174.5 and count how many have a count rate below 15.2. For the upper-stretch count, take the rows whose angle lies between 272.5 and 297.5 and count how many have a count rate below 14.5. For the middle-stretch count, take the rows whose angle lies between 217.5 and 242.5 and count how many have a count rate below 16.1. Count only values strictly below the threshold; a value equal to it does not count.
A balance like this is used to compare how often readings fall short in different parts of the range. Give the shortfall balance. 1.0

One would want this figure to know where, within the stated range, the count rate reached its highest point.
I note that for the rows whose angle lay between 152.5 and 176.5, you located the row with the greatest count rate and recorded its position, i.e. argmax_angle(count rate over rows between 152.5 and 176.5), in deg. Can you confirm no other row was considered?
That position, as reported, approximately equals 176.0 deg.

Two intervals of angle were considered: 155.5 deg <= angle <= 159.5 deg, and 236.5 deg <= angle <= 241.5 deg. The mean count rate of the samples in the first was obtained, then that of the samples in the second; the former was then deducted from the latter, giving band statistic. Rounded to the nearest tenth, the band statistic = -1.2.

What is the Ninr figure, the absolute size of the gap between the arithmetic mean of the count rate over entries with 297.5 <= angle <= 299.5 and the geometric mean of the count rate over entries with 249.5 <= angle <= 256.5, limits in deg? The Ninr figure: 1.1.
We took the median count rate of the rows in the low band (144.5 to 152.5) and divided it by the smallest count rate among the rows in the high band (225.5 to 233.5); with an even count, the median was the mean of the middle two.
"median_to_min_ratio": 1.07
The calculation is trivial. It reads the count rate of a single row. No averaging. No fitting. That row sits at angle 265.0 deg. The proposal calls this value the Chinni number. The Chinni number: 14.07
